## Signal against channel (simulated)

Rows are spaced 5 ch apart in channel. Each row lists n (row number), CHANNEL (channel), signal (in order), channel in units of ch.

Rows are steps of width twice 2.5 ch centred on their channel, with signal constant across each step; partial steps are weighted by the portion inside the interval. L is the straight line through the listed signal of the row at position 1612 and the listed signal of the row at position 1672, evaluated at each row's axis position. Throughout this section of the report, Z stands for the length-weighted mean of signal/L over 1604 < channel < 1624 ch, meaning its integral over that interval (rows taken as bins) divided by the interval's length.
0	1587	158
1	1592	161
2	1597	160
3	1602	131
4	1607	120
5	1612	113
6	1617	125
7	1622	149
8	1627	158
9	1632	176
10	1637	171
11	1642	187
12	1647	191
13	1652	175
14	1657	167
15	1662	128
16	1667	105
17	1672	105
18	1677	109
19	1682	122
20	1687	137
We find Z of 1.12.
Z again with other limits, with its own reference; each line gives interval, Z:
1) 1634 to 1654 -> 1.67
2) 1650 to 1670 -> 1.33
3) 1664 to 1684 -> 1.05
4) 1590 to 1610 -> 1.24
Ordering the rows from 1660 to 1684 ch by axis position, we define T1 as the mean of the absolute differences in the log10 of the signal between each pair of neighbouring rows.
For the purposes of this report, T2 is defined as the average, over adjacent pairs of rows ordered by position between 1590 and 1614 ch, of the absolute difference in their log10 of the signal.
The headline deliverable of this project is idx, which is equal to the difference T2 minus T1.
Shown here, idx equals 0.0006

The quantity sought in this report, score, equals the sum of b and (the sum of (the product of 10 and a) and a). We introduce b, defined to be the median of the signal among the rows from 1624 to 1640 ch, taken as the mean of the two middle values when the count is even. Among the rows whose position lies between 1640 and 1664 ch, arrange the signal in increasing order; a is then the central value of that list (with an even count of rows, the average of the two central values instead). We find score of 2096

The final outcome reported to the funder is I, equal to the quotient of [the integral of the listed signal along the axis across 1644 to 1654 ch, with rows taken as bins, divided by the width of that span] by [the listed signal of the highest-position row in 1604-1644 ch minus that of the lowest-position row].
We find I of 3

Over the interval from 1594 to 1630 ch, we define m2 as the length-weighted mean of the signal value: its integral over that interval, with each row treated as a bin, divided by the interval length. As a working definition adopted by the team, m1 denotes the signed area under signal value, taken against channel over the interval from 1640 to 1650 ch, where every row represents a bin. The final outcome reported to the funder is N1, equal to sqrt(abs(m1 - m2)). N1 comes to 42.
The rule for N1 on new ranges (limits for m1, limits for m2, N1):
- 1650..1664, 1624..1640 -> 45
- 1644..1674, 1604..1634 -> 65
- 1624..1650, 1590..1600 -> 66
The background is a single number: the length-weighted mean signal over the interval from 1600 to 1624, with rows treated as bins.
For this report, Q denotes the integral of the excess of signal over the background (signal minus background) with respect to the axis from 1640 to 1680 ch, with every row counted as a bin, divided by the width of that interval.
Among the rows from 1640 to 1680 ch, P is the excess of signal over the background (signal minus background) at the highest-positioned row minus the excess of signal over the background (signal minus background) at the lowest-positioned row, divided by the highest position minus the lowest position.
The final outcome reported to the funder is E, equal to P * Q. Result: -40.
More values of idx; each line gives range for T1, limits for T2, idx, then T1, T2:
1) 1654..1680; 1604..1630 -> -0.0115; 0.054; 0.043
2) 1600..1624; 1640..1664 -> -0.0003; 0.046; 0.046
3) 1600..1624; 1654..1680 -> 0.0084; 0.046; 0.054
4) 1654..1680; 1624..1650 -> -0.0276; 0.054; 0.027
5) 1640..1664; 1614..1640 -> -0.0055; 0.046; 0.040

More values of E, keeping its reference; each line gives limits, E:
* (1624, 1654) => 33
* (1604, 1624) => -2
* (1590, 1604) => -72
